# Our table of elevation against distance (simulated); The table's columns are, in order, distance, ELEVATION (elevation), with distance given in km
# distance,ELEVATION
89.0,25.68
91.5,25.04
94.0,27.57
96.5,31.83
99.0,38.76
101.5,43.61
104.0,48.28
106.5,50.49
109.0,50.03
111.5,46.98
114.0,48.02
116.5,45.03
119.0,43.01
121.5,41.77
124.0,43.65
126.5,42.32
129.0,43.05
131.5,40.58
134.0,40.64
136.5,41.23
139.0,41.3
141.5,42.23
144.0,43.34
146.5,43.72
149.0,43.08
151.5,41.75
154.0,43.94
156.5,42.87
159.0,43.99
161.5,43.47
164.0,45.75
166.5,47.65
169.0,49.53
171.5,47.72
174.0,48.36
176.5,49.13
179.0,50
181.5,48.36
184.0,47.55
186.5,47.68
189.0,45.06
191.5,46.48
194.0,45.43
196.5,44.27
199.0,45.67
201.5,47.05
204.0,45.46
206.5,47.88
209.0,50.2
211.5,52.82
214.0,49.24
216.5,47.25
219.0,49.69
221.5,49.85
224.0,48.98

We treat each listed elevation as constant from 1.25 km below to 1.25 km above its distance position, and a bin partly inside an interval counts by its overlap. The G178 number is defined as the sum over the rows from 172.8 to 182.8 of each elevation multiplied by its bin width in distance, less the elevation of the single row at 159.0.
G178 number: 446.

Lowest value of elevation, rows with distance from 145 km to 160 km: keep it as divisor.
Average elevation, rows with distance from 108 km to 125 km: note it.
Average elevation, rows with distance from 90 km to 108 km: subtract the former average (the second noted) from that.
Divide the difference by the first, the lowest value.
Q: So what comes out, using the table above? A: -0.18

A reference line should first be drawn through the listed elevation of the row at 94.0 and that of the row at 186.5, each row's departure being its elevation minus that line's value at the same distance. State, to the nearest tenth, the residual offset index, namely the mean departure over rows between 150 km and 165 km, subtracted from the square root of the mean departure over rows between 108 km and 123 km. 1.5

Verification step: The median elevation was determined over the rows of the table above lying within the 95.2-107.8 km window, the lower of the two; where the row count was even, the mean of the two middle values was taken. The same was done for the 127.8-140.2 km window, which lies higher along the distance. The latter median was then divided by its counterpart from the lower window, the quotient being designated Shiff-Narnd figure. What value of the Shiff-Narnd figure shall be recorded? 0.95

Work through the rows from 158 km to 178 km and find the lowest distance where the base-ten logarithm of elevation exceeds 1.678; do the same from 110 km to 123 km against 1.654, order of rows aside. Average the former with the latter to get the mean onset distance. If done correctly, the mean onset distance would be 139.0 km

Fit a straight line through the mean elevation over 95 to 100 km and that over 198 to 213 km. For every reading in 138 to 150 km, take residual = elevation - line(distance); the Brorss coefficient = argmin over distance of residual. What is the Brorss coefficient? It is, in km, 139.0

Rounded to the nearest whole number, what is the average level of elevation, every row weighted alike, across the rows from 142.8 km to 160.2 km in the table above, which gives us 43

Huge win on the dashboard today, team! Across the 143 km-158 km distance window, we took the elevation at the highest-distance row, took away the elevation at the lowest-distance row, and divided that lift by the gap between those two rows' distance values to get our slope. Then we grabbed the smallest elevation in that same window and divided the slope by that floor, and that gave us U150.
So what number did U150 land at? -0.001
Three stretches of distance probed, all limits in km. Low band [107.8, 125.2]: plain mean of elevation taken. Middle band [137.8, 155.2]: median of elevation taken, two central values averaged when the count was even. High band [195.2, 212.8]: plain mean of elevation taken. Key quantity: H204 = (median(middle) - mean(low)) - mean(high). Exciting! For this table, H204 -50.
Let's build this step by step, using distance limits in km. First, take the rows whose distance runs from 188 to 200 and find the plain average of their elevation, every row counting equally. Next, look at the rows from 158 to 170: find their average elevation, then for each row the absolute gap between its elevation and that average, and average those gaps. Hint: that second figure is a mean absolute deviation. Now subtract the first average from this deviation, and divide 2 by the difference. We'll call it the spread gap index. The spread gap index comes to -0.0461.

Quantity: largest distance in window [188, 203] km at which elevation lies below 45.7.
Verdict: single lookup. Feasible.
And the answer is 199.0 km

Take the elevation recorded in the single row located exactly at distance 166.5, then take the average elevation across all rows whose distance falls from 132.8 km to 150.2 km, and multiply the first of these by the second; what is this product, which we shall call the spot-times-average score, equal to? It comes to 2012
